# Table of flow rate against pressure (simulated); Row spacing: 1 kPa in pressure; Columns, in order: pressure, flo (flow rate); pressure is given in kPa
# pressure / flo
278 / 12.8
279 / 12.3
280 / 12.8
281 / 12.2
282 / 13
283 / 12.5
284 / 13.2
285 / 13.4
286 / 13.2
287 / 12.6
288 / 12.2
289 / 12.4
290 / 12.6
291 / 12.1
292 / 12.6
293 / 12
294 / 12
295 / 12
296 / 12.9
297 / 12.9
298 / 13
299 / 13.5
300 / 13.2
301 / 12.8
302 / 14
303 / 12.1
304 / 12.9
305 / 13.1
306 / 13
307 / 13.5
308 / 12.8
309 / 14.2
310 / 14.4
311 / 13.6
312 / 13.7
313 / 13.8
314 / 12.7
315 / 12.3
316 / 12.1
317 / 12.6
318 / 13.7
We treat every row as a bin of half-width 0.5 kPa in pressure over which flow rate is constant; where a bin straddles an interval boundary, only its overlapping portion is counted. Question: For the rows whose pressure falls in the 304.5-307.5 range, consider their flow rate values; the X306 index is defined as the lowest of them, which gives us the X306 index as 13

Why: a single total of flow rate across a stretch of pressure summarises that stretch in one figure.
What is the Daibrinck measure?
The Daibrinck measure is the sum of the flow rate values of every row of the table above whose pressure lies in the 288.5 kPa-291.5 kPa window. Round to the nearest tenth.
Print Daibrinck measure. 37.1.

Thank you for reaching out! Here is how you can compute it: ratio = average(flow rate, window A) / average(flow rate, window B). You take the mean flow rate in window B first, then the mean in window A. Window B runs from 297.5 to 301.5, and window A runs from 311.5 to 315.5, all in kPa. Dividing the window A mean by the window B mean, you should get 1.000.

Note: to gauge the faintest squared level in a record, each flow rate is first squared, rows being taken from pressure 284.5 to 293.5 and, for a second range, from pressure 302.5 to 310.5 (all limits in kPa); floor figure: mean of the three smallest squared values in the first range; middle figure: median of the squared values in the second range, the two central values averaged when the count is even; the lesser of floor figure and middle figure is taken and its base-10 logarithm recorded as 2.17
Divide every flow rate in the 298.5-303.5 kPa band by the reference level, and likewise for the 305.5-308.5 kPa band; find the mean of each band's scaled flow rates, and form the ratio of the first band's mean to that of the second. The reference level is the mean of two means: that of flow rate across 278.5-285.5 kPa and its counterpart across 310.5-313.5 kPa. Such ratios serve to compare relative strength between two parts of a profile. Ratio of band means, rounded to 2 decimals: 1.00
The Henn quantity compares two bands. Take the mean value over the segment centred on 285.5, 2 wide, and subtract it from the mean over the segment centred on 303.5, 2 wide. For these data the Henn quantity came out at -0.80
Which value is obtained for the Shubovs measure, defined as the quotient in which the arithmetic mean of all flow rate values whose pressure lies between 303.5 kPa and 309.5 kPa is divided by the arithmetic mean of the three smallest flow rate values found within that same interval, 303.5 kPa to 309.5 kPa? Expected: 1.03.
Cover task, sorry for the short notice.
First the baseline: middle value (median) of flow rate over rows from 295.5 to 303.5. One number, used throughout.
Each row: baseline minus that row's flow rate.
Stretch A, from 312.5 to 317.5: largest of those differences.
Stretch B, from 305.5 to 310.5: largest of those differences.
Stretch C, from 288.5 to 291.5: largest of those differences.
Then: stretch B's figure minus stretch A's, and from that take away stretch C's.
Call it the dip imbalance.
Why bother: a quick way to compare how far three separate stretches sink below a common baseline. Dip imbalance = -1.55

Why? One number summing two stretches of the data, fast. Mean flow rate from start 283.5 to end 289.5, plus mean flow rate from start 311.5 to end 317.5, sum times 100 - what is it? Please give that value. 2570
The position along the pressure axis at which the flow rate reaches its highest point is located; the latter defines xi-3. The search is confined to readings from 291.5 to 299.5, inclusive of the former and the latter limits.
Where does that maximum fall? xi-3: 299 kPa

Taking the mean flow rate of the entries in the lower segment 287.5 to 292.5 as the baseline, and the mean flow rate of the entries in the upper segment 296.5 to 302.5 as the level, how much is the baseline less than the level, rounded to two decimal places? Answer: 0.85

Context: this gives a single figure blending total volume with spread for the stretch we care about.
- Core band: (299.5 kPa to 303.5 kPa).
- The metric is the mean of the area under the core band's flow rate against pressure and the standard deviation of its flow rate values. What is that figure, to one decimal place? 26.4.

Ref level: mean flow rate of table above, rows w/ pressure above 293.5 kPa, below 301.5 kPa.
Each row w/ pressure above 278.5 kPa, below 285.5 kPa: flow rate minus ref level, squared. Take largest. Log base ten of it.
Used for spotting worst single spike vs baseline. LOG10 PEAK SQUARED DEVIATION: -0.43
